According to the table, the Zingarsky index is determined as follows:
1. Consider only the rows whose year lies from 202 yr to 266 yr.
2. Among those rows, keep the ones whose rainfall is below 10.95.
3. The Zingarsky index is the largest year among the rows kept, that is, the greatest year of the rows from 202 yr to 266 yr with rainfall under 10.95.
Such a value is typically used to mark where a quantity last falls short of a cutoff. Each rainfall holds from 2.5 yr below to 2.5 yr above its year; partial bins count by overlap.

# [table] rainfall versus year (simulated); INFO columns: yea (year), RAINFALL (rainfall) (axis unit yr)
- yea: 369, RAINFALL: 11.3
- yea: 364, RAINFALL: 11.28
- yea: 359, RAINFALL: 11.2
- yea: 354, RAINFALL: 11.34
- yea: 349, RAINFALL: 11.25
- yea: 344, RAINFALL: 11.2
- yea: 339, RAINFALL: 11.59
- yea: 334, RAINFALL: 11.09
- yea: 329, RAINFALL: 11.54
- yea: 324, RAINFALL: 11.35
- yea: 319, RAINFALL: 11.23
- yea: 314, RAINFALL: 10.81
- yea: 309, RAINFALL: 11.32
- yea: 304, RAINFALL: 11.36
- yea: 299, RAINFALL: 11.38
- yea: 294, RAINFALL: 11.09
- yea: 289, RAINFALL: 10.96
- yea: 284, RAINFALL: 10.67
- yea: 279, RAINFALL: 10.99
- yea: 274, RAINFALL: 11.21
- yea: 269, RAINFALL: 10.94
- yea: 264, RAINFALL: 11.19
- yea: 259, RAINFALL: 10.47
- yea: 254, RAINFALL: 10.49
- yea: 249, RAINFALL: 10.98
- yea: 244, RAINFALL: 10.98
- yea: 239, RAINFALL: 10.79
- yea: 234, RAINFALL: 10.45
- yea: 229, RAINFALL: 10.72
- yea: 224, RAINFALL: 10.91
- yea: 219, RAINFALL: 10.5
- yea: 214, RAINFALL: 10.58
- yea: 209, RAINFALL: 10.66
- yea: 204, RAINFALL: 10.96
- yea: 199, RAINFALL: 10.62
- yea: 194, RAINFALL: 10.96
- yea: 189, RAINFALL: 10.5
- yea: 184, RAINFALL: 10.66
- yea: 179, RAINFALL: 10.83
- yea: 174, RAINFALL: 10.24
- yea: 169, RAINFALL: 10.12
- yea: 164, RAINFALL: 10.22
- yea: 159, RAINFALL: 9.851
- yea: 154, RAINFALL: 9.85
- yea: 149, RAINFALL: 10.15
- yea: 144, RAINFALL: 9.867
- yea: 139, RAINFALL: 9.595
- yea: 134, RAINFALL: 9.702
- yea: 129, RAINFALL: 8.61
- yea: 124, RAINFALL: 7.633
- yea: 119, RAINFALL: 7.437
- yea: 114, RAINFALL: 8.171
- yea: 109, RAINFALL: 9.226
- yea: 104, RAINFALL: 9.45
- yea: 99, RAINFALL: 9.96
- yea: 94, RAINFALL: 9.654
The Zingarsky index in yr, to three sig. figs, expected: 259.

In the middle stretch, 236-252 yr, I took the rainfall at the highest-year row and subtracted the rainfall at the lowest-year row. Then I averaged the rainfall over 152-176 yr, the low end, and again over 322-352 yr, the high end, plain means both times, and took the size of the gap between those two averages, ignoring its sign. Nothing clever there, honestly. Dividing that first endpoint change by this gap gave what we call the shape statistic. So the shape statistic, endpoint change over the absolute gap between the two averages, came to 0.1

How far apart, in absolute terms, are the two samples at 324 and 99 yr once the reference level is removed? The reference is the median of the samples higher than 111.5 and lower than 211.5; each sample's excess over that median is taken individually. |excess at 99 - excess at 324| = 1.4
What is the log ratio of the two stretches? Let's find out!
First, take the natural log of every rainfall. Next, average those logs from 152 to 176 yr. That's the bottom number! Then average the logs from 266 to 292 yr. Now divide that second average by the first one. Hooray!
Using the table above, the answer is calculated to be 1.04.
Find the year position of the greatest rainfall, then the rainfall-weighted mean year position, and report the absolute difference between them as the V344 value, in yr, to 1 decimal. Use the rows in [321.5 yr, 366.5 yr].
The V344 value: 4.9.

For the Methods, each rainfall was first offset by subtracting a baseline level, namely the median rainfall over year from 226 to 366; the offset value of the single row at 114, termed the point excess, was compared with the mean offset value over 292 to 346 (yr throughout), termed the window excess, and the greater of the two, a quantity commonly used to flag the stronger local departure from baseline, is 0.13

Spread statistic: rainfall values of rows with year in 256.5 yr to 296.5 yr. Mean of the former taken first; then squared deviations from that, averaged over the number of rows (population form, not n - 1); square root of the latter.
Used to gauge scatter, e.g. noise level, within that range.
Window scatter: 0.24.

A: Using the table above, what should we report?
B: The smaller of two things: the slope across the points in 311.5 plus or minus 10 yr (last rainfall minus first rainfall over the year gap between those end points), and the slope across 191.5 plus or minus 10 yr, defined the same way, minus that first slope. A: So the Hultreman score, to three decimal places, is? -0.009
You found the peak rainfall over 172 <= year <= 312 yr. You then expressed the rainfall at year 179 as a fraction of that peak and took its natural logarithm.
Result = -0.050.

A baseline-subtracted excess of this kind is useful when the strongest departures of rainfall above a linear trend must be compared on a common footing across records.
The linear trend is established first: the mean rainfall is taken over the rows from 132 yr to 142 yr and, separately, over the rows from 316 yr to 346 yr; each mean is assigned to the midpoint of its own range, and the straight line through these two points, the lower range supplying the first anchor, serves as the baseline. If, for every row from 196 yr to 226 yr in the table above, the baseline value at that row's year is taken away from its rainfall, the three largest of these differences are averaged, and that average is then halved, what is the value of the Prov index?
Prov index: 0.28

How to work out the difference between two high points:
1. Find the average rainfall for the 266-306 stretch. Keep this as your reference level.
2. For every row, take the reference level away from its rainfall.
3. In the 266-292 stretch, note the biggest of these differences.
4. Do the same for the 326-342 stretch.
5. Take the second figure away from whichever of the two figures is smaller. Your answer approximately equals -0.38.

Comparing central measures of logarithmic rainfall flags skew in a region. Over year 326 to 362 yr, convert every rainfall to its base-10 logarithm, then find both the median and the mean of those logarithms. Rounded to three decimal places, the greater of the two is 1.054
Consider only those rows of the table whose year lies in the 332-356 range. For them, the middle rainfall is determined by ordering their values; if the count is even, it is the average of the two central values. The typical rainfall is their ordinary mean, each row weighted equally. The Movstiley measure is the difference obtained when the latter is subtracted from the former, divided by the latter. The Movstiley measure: -0.004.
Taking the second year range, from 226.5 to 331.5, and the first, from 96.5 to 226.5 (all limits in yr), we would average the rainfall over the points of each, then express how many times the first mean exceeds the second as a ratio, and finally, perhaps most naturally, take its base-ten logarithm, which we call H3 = -0.046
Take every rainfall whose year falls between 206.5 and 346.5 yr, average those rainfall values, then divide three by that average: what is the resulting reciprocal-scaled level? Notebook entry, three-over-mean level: 0.273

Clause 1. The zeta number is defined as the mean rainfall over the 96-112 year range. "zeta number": 9.5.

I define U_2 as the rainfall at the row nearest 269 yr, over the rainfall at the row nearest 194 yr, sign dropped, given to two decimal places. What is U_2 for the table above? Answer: 1.00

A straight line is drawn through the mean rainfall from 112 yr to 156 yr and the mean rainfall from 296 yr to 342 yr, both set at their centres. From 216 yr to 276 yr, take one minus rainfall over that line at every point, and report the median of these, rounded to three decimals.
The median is -0.046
